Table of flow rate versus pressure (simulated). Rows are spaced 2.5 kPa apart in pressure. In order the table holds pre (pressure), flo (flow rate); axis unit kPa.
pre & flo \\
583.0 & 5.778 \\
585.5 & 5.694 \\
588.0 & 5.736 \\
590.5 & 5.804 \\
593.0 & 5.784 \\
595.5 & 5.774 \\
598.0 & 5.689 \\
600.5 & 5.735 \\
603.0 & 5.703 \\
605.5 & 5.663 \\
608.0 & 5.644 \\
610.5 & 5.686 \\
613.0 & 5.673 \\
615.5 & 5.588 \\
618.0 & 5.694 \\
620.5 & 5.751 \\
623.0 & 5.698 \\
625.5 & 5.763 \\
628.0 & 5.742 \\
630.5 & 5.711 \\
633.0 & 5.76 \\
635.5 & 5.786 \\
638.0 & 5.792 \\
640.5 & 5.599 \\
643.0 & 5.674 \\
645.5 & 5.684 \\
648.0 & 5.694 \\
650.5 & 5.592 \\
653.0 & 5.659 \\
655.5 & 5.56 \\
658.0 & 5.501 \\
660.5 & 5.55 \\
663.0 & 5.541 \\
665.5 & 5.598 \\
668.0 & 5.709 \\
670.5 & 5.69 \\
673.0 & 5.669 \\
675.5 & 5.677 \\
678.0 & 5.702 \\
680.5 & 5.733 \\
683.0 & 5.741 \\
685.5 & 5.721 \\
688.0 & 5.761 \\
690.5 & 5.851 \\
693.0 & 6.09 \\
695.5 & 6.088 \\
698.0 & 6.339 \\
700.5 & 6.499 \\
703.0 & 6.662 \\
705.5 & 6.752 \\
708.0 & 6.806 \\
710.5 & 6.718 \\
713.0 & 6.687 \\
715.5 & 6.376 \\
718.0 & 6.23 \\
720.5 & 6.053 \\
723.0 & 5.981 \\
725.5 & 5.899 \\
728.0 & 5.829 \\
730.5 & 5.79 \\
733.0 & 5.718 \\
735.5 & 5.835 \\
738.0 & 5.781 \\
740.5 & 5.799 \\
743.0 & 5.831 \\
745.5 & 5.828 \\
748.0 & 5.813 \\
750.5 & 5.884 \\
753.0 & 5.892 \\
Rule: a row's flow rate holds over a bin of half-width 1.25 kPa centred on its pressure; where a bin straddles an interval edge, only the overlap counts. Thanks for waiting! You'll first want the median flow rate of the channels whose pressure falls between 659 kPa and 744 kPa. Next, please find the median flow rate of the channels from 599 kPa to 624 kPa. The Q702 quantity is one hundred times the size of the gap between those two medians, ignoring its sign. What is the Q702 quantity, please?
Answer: 14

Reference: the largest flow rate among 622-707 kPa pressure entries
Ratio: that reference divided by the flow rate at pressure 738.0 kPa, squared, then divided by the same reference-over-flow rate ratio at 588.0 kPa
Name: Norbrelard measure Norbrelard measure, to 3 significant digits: 1.16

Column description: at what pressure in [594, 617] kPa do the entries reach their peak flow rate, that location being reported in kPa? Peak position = 595.5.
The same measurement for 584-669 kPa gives 590.5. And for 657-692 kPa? 690.5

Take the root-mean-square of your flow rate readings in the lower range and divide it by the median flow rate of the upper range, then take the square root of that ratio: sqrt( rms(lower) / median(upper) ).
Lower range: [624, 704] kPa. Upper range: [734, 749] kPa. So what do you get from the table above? 1.00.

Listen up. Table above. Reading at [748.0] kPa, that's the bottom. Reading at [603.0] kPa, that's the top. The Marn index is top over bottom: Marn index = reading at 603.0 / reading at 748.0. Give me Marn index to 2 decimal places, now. 0.98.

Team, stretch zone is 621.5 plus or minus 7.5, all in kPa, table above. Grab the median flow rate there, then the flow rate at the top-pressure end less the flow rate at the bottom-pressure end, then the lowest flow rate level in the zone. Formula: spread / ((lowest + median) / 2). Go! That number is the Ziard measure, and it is 0.027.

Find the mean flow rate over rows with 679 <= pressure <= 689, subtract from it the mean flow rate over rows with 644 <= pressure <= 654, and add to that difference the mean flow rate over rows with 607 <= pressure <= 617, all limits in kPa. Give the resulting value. 5.73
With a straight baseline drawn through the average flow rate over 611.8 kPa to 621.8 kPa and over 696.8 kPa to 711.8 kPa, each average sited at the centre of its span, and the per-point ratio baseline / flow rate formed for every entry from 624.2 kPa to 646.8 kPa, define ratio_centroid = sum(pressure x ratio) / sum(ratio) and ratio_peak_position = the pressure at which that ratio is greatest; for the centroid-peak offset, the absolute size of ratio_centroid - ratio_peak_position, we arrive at 4.9 kPa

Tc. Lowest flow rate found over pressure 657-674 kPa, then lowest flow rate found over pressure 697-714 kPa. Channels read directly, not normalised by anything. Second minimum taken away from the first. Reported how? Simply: -0.84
